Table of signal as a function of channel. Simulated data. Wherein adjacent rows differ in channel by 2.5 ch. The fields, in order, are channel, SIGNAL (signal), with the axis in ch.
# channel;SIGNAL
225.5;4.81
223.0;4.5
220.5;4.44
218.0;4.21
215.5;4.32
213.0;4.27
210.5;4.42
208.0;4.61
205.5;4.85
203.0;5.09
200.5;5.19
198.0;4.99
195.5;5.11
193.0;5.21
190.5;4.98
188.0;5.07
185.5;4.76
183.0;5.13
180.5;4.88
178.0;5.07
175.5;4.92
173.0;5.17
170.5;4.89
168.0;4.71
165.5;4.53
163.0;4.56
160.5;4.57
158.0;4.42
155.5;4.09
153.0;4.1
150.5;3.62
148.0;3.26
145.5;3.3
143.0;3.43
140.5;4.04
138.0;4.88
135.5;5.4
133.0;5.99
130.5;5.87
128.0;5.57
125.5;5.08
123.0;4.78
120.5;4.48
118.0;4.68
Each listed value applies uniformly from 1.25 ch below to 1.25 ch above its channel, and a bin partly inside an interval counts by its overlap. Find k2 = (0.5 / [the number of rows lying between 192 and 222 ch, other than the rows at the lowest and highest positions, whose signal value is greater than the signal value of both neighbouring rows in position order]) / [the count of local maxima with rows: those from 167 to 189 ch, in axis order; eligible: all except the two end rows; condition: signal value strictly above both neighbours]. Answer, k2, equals 0.08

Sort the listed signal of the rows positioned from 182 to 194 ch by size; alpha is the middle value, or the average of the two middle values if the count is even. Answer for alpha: 5.1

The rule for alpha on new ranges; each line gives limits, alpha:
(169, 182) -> 4.9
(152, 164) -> 4.4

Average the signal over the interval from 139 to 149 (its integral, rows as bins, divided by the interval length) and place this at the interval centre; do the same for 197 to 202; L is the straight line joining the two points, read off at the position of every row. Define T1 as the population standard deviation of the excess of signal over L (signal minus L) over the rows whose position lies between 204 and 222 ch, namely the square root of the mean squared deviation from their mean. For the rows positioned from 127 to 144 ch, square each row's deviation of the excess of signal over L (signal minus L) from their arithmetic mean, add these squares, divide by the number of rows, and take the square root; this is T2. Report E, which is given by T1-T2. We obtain -0.70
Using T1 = 0.32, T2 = 1.02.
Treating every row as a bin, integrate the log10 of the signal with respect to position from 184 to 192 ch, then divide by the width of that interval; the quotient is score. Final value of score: 0.695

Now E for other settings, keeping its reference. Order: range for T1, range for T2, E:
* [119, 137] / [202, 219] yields -0.03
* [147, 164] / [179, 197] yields 0.19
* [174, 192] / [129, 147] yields -1.00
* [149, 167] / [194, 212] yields -0.18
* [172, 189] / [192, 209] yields -0.10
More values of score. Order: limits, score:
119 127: 0.681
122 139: 0.730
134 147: 0.617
